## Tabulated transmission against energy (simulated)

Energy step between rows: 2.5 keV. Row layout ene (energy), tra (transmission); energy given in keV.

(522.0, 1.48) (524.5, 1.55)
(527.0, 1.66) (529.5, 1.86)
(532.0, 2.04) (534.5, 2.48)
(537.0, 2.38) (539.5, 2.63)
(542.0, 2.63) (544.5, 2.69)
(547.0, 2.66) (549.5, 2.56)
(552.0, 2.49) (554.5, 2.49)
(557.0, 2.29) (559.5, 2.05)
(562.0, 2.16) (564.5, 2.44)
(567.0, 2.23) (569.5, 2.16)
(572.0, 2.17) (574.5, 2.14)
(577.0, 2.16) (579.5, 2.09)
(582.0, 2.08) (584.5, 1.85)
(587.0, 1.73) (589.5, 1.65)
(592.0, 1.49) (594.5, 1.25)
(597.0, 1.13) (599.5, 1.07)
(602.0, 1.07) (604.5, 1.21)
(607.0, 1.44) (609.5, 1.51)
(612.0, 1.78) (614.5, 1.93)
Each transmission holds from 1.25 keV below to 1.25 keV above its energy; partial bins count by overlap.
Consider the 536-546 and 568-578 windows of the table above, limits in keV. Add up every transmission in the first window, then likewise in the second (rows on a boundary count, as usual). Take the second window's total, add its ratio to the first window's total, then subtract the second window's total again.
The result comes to 0.84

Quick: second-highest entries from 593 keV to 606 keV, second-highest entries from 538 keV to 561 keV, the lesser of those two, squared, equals 1.5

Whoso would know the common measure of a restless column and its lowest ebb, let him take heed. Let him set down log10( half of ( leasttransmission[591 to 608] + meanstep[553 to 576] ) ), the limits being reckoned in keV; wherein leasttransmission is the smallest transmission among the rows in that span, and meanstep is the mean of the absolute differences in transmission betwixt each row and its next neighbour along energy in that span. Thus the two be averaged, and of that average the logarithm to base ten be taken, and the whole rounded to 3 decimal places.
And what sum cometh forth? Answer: -0.217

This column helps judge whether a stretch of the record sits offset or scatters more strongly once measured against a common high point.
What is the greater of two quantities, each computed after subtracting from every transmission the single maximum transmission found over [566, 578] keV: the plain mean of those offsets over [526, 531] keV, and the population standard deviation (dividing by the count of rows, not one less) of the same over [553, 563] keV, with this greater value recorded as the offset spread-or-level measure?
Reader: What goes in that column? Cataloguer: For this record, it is 0.16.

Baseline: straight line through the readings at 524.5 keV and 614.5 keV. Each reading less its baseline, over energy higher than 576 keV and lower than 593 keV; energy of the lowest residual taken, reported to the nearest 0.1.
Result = 592.0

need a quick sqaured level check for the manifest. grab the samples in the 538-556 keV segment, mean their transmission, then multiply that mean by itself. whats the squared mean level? 6.7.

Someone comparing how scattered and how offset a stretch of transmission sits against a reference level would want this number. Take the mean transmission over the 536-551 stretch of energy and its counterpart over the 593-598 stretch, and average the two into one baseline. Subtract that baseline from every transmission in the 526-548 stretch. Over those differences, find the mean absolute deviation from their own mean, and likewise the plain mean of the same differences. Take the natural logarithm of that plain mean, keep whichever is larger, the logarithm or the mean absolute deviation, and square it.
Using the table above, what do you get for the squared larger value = 0.104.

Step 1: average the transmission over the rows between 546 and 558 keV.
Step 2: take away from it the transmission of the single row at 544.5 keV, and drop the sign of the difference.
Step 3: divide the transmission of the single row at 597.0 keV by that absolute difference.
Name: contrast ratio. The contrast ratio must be 5.9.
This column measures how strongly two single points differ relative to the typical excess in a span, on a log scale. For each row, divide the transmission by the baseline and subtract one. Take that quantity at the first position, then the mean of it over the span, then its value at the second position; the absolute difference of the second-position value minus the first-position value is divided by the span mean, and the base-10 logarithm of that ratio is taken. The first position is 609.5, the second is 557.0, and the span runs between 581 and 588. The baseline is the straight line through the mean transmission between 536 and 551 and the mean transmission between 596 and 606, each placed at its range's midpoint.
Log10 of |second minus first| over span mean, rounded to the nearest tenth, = 0.5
